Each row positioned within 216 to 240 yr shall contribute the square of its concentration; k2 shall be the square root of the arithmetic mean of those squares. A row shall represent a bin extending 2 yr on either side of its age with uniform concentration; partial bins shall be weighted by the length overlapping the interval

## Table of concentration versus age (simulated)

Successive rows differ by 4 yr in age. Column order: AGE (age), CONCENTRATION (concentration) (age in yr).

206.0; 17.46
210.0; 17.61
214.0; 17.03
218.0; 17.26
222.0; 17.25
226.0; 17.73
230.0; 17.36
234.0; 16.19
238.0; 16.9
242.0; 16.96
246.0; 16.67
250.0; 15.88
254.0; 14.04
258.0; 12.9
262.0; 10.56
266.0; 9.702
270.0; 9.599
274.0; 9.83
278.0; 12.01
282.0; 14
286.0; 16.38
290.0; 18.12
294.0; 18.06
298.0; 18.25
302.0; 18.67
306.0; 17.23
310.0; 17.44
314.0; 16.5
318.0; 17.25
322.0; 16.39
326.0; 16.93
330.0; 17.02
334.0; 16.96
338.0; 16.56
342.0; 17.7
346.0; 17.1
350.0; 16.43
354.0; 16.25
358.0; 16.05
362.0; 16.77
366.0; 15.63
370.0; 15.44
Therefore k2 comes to 17.1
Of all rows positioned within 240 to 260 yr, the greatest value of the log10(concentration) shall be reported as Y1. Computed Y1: 1.23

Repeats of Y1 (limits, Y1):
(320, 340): 1.23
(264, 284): 1.15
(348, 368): 1.22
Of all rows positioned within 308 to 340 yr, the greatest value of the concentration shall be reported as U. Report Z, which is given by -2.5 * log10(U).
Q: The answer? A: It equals -3.10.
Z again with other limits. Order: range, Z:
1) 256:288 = -3.04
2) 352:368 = -3.06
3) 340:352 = -3.12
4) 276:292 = -3.15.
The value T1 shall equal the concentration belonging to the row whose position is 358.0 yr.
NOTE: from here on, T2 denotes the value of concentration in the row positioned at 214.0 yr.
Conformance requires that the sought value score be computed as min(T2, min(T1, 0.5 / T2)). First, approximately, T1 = 16.05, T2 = 17.03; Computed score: 0.0294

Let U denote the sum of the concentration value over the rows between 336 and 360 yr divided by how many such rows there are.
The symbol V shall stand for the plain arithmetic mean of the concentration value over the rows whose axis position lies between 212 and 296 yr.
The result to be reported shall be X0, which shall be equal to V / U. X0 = 0.90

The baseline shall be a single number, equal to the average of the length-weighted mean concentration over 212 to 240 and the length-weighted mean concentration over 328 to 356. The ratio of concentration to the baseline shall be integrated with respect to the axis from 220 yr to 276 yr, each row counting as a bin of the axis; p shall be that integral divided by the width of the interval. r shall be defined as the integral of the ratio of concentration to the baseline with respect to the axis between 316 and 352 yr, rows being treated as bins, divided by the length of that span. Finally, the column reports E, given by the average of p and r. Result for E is 0.92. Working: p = 0.848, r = 1.00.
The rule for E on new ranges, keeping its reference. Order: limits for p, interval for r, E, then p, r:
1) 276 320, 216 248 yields 0.99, 0.985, 1.00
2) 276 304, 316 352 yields 0.98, 0.972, 1.00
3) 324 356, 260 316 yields 0.93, 0.993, 0.87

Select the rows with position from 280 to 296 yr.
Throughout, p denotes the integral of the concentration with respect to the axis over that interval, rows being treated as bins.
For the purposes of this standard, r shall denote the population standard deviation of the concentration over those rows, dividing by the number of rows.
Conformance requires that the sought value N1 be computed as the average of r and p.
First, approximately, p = 266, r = 1.68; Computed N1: 134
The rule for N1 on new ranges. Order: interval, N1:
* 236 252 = 133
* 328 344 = 137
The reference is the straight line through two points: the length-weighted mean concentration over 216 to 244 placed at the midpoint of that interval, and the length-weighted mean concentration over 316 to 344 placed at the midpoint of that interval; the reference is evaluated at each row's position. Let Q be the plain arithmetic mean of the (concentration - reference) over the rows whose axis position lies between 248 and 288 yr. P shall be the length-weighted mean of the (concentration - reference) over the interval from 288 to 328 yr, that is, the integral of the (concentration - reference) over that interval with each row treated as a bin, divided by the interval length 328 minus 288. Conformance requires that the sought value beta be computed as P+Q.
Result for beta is -4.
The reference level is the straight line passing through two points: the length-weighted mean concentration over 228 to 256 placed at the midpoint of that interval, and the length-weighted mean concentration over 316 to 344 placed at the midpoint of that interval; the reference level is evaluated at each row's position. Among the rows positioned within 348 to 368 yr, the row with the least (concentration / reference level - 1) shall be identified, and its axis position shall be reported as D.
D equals 366.0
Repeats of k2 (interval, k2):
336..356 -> 16.8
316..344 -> 17.0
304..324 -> 17.0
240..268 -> 14.1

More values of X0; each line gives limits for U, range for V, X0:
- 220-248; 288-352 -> 1.02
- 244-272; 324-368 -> 1.31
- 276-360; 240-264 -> 0.87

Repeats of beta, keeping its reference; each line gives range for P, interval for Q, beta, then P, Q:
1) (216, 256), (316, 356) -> -1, -0.5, -0.1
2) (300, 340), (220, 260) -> -1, 0.1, -0.9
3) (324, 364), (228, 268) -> -3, -0.2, -2.4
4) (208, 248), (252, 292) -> -4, 0.0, -4.3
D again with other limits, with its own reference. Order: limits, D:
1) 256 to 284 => 270.0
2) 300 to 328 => 322.0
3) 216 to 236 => 234.0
